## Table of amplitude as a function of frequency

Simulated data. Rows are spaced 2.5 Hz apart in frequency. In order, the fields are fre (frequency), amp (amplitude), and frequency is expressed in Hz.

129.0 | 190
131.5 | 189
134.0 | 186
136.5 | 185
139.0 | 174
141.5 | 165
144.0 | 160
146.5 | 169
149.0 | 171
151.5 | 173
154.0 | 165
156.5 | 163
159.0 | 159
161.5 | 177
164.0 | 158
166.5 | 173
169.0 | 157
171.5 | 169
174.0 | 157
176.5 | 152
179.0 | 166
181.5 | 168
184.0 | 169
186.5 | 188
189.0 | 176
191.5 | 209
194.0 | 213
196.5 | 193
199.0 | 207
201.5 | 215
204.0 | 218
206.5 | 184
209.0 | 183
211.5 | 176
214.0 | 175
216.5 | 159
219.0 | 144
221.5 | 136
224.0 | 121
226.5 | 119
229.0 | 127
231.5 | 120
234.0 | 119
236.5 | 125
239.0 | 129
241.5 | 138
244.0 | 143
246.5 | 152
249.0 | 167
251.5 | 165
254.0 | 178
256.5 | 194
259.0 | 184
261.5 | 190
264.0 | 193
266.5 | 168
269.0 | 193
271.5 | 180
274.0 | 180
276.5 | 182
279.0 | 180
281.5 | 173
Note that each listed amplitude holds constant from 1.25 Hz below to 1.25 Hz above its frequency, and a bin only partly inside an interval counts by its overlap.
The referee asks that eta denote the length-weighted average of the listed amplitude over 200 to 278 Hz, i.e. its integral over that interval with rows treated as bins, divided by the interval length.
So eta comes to 163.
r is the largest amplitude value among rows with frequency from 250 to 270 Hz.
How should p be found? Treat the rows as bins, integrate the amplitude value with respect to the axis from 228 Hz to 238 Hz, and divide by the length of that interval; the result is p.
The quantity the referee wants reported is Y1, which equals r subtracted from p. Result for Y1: -71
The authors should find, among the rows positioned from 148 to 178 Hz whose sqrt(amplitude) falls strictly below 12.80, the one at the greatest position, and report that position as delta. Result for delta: 176.5 Hz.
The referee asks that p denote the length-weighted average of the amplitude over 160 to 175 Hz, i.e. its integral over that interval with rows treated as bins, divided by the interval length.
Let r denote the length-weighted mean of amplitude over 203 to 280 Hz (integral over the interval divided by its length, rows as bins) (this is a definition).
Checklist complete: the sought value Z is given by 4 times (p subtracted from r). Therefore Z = -14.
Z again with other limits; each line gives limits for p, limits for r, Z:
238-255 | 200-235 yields 17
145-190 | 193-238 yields -18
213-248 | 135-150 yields 139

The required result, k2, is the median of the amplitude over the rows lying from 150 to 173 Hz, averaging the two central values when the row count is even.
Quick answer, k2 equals 165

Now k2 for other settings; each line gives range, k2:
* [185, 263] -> 175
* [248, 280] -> 180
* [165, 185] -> 167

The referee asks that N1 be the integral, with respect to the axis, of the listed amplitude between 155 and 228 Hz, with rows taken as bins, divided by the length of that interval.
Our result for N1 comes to 172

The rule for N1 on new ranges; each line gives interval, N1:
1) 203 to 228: 161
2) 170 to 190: 168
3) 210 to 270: 155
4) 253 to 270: 186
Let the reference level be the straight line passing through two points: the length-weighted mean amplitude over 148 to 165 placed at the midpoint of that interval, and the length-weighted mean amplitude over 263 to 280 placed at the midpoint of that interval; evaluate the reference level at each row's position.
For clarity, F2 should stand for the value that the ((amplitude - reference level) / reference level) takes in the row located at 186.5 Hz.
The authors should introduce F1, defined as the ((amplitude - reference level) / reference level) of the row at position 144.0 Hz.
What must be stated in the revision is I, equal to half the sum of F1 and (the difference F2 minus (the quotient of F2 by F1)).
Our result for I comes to 1.7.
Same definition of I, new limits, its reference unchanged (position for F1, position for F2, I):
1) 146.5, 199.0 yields -4.4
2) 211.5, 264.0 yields -2.9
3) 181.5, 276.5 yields -0.2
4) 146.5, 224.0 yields 6.8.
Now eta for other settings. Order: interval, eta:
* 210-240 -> 138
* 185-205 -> 202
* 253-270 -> 186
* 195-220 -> 186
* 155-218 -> 178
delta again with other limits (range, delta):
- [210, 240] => 239.0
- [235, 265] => 246.5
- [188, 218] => 216.5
